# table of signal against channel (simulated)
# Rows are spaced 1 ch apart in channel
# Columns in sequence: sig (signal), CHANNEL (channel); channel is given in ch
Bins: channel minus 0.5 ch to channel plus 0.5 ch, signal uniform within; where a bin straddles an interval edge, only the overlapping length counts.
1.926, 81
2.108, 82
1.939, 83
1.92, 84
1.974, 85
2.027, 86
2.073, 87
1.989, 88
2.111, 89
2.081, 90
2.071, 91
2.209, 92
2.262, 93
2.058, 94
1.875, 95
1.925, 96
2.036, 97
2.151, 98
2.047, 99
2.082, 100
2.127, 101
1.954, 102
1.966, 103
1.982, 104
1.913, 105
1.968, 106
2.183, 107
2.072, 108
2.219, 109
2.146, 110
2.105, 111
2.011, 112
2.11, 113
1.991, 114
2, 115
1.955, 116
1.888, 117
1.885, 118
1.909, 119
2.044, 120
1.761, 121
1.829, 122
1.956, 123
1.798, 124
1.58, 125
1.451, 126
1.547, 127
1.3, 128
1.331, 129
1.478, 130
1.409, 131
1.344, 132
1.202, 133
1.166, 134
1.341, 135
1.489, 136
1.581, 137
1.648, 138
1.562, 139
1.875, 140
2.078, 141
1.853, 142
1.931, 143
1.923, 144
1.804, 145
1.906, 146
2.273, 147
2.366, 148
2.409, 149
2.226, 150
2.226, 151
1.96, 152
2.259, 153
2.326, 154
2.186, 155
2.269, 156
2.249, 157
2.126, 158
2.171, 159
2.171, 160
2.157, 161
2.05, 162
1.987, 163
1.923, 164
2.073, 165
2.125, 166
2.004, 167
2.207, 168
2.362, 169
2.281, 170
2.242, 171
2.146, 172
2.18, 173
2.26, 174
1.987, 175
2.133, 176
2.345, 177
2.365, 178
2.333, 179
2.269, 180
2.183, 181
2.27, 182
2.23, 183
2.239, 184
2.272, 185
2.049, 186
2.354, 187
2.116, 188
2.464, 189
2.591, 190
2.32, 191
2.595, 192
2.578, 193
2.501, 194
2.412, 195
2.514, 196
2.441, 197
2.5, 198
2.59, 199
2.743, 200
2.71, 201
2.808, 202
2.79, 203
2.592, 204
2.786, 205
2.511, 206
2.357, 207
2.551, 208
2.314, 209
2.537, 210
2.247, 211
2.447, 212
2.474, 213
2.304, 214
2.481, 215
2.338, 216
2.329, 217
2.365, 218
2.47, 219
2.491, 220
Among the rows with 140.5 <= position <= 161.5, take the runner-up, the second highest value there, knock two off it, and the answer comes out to 0.37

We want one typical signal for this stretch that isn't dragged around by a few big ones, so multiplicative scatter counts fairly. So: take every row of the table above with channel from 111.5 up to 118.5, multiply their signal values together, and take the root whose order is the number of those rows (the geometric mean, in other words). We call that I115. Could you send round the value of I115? 1.98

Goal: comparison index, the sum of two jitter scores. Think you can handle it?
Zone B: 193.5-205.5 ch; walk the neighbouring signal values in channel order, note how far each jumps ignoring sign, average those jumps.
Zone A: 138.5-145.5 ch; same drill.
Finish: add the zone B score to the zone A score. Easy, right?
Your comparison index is 0.258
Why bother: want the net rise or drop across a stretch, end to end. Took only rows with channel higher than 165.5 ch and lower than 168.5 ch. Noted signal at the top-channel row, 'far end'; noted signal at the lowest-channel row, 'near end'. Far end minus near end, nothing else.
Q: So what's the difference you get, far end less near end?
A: 0.08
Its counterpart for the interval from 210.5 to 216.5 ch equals 0.09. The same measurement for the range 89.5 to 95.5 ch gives -0.21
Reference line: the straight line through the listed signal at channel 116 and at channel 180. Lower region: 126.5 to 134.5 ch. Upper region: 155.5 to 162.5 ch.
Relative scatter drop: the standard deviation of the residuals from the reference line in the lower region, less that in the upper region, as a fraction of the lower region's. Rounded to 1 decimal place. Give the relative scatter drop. 0.4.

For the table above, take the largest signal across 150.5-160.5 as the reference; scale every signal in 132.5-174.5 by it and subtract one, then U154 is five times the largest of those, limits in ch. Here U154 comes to 0.18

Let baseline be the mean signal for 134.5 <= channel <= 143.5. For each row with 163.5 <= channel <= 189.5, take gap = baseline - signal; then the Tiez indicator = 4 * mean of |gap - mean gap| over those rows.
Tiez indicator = 0.42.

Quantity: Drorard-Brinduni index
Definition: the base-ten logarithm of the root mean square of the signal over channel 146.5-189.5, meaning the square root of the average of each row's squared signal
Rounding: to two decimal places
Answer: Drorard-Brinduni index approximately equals 0.34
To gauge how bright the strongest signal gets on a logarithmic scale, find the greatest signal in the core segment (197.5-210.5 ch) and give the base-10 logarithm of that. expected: 0.45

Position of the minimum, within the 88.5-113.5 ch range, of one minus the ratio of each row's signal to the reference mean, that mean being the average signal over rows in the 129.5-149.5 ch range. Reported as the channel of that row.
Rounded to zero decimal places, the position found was 93 ch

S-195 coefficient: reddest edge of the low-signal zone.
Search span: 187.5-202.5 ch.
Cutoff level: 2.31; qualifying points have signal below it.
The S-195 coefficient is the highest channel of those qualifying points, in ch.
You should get 188 ch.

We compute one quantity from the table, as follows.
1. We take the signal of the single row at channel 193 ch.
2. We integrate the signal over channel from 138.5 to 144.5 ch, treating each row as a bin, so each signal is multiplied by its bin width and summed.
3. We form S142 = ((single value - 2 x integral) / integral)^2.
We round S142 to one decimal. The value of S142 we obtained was 3.1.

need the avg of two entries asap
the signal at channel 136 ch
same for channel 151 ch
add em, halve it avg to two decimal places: 1.86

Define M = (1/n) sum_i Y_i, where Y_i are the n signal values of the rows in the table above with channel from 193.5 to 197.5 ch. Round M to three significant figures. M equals 2.47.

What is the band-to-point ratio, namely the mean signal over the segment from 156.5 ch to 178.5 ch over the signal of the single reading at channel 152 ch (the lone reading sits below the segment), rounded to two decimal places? 1.10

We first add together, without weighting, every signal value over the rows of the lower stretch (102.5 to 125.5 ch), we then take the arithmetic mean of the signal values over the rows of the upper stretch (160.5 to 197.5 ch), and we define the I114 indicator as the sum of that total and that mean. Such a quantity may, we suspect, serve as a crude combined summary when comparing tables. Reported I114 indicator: 48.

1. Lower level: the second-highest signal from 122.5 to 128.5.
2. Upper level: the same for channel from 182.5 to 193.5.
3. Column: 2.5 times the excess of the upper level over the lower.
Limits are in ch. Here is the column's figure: 2.0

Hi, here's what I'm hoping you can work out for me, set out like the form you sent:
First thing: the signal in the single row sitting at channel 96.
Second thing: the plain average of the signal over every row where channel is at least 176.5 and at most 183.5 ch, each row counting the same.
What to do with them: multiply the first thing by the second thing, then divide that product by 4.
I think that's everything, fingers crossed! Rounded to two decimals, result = 1.10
